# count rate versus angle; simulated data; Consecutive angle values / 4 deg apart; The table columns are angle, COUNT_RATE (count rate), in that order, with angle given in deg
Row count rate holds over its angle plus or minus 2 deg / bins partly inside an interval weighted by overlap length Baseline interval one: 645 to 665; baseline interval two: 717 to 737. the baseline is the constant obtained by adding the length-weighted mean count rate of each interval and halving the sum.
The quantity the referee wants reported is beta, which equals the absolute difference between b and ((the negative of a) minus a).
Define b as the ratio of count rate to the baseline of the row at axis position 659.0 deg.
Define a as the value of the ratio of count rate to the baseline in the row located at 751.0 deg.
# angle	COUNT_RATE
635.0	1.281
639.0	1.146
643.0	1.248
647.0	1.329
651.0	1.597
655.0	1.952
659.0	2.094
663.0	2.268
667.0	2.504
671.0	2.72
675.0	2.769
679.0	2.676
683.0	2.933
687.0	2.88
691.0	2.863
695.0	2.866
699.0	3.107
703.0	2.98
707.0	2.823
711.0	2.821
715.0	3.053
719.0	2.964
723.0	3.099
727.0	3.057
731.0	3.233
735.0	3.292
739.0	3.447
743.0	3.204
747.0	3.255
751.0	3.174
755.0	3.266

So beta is 3.39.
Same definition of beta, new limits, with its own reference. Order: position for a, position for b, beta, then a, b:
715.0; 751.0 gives 3.73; 1.23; 1.28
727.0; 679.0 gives 3.53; 1.23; 1.08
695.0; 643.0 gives 2.80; 1.15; 0.50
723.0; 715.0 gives 3.72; 1.25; 1.23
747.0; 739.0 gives 4.00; 1.31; 1.39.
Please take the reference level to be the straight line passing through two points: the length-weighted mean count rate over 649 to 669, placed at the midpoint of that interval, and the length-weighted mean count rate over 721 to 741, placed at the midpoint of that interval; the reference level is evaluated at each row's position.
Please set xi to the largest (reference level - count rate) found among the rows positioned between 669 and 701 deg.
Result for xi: -0.21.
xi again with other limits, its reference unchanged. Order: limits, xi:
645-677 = 0.56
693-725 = 0.09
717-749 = 0.22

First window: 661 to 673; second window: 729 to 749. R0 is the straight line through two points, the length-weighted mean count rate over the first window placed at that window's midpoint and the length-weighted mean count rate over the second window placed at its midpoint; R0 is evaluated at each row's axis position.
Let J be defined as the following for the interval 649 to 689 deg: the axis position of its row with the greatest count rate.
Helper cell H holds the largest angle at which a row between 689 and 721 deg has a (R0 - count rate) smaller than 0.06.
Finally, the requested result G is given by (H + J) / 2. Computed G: 699 deg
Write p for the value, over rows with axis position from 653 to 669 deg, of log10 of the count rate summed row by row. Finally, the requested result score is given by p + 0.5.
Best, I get 1.87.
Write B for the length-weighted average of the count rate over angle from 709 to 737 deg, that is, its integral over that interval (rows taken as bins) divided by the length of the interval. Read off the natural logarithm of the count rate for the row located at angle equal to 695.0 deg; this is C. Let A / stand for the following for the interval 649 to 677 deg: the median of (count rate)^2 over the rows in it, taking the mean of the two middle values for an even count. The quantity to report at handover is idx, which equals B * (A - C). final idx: 13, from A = 5.1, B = 3.07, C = 1.05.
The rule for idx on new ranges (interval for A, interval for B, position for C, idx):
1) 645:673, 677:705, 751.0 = 9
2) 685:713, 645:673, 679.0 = 15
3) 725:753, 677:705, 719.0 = 27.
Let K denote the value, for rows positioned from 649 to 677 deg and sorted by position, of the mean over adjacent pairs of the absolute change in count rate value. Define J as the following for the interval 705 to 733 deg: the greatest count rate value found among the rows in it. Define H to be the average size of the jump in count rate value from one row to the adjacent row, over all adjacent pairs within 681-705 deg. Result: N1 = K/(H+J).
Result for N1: 0.059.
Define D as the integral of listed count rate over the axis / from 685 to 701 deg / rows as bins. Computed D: 47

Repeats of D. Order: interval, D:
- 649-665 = 32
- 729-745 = 53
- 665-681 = 43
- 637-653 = 21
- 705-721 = 47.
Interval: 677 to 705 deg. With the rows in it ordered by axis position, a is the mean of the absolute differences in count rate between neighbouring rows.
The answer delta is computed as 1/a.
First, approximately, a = 0.116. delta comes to 8.6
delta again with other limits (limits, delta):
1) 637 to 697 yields 6.8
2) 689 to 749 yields 8.2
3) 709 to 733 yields 7.4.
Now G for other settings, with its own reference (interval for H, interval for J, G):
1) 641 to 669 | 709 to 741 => 703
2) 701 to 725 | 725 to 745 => 731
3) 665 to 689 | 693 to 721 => 693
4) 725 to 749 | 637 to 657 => 697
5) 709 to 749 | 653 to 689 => 711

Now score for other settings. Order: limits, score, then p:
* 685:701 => 2.37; 1.87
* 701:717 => 2.36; 1.86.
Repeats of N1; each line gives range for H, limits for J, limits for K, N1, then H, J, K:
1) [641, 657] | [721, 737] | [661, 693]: 0.037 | 0.23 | 3.292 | 0.132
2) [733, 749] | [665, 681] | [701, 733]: 0.041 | 0.15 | 2.769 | 0.119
